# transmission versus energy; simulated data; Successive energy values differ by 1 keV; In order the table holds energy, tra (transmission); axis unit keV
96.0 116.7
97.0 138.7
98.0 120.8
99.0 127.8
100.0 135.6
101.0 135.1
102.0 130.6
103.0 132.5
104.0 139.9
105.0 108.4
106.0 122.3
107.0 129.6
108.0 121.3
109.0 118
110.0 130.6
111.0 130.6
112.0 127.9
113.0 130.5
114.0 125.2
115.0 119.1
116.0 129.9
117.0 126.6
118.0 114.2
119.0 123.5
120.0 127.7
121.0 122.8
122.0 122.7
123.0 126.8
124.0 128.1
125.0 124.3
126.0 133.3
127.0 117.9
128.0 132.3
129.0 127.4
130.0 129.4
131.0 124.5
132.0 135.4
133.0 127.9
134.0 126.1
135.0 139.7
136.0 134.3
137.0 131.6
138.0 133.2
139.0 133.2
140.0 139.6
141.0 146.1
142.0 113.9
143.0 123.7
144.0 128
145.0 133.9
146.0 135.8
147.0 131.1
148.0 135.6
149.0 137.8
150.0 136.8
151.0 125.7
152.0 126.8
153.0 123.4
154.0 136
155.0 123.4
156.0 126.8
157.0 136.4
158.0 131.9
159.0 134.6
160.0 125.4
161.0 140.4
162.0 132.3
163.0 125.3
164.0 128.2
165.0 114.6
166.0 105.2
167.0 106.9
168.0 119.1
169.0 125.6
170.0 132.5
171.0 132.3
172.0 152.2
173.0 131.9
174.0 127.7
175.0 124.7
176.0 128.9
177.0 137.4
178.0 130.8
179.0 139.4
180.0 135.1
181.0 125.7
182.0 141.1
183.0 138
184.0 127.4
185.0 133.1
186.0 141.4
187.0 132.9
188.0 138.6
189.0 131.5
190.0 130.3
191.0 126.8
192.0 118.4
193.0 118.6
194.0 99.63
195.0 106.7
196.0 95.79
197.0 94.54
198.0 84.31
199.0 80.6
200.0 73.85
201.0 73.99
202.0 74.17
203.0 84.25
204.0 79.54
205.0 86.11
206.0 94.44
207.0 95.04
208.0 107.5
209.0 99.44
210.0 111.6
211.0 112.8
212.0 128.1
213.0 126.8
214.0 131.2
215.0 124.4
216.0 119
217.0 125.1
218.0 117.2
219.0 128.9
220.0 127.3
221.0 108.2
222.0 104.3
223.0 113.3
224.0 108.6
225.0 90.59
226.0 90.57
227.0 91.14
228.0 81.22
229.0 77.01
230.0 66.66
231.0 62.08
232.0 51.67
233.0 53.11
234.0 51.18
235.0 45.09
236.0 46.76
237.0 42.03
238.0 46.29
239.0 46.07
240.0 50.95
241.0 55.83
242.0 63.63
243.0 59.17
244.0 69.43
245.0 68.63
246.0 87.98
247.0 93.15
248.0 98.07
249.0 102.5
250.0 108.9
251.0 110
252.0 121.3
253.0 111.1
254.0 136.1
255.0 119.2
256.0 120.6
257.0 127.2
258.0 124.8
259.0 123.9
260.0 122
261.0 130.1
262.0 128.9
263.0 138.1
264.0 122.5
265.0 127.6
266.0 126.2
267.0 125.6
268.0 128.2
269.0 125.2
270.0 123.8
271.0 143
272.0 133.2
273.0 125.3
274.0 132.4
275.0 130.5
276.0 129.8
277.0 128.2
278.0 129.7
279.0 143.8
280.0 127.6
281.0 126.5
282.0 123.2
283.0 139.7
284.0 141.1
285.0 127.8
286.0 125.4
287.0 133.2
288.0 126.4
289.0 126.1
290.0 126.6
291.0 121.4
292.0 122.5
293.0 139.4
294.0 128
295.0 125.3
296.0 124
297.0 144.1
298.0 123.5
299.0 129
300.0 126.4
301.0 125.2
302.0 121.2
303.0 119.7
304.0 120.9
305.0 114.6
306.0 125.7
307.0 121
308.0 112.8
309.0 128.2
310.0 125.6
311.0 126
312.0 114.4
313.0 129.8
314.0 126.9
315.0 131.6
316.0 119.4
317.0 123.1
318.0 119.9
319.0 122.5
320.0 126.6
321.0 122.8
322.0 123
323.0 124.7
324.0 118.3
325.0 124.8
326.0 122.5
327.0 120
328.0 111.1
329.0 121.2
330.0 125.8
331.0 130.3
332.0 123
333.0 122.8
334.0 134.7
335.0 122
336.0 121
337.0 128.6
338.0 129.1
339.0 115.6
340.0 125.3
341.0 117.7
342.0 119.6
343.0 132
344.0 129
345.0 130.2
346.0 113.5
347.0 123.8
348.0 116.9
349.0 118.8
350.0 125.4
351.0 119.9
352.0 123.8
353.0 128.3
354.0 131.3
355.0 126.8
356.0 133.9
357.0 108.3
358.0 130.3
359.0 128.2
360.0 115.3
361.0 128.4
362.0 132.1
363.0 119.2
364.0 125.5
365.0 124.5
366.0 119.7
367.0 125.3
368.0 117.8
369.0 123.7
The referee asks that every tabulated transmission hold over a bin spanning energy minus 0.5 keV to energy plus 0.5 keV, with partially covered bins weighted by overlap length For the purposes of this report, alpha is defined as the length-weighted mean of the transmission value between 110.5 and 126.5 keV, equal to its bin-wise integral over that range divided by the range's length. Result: 126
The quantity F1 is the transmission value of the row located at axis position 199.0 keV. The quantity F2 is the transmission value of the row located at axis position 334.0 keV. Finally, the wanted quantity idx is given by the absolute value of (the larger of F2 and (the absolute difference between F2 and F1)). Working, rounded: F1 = 80.6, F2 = 134.7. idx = 135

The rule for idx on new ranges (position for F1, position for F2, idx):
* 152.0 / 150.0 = 137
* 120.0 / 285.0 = 128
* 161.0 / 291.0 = 121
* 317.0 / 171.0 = 132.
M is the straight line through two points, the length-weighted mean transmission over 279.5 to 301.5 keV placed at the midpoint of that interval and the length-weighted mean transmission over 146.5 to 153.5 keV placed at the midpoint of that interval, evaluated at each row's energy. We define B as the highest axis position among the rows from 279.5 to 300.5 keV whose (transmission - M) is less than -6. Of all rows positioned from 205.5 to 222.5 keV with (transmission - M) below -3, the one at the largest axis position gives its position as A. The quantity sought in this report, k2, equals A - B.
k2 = -70 keV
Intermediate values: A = 222.0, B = 292.0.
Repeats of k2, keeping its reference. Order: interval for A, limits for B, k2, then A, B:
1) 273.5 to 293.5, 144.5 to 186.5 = 124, 292.0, 168.0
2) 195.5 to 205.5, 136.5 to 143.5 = 62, 205.0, 143.0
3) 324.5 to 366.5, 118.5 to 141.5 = 235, 366.0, 131.0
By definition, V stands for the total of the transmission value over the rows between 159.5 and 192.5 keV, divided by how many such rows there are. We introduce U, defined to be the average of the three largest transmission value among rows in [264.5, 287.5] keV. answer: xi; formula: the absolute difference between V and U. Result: 13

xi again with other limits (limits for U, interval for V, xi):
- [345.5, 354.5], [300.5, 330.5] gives 6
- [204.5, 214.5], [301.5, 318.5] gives 6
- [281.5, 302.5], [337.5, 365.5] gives 18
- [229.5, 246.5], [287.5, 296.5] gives 51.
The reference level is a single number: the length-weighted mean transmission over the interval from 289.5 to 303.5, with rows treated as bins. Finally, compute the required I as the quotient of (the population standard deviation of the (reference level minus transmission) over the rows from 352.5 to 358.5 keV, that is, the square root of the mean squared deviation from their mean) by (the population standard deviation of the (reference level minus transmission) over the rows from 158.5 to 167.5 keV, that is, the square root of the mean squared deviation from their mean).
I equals 0.7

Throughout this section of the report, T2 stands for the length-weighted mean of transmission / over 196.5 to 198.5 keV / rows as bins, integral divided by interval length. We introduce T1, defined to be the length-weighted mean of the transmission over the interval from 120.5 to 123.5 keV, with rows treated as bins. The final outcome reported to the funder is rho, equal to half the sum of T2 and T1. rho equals 107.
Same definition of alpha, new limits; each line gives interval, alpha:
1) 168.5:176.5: 132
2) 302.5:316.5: 123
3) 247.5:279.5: 125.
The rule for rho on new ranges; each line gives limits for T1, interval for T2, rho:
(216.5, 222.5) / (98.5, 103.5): 125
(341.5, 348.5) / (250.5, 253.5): 119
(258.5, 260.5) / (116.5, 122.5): 123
